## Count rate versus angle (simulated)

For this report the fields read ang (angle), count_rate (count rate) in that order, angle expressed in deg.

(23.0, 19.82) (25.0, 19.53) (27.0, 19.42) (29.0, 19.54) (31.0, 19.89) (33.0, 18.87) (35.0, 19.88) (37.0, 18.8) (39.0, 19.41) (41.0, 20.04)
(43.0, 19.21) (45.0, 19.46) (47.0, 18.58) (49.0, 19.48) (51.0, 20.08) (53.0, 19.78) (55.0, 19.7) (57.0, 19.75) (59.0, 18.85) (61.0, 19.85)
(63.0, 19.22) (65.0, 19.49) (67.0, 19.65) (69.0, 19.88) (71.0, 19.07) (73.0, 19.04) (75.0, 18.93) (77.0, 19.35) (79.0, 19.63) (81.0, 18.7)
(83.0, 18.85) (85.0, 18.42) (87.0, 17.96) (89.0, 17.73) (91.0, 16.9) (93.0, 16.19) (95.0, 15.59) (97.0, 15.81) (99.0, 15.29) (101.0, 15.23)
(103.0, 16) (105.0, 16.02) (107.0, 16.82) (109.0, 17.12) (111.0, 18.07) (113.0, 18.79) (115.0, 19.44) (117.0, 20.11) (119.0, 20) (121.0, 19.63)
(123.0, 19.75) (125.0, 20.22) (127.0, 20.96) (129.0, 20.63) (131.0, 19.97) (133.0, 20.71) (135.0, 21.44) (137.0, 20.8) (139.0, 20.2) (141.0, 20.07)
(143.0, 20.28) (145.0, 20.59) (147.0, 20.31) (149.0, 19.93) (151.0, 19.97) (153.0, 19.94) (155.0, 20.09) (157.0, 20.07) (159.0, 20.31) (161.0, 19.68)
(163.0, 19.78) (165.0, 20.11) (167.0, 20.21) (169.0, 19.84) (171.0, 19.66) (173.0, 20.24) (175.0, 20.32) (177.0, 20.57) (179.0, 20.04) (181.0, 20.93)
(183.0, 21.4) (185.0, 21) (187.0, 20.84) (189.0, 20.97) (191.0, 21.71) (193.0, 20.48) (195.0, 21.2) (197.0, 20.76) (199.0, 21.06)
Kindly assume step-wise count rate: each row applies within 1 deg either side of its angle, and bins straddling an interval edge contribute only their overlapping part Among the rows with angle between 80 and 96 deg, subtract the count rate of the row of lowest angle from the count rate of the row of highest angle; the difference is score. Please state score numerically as -3.11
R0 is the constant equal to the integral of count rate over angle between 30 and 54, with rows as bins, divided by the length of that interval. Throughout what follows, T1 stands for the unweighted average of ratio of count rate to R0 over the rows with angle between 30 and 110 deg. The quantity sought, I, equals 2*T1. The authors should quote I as 1.90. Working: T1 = 0.95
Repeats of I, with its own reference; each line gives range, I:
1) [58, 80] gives 1.99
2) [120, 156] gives 2.09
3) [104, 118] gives 1.86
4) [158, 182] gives 2.07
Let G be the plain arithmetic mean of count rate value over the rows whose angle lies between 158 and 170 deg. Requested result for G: 20.0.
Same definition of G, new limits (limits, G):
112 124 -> 19.6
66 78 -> 19.3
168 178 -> 20.1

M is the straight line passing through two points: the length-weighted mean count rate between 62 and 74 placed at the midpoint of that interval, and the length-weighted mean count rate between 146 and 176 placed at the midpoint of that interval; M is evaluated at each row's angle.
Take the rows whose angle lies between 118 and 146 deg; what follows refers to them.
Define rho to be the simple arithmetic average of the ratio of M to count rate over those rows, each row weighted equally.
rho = 0.97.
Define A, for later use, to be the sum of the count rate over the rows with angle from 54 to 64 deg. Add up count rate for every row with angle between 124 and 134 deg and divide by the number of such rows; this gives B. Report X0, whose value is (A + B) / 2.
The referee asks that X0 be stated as 58.9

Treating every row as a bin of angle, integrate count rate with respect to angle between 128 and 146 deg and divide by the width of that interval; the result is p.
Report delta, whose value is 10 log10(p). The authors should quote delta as 13.12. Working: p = 20.5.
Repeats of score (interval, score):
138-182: 0.73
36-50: 0.68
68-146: 0.71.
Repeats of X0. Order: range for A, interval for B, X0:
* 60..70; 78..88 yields 58.4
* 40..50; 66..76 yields 58.0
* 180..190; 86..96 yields 61.0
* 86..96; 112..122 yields 52.0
